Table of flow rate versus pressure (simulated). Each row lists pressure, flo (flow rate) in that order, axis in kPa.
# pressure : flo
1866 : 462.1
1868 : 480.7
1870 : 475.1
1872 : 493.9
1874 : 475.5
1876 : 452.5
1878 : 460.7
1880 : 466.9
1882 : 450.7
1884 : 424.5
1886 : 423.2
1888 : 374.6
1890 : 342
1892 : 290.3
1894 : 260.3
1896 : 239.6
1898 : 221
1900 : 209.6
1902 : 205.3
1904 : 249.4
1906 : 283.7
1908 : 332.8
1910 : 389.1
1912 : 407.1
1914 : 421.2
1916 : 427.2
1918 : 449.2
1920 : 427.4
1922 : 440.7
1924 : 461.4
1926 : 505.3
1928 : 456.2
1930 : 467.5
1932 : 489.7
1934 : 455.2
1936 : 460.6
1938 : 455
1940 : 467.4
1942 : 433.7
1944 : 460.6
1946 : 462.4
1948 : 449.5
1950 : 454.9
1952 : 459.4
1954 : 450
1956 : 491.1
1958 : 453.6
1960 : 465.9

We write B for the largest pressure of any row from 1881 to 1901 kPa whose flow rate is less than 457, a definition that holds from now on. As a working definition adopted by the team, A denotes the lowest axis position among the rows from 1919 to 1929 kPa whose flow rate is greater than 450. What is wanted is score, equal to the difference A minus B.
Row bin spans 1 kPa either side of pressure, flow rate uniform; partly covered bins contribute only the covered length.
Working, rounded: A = 1924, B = 1900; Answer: 24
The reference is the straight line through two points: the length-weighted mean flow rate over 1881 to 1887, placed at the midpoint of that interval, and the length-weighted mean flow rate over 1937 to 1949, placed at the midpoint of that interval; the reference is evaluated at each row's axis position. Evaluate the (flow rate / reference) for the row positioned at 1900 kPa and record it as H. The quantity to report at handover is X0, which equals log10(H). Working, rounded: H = 0.5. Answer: -0.32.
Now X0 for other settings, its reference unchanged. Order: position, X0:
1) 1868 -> 0.05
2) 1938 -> 0.00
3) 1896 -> -0.26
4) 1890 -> -0.10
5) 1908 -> -0.12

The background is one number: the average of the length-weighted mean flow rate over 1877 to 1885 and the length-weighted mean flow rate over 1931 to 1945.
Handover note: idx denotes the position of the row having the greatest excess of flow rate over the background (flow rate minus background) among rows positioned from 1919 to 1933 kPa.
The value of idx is 1926 kPa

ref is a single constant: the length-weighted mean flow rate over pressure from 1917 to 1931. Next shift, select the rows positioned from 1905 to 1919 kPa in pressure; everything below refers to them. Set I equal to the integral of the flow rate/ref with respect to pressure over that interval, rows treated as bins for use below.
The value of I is 11.8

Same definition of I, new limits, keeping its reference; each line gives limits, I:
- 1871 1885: 14.1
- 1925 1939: 14.4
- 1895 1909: 7.6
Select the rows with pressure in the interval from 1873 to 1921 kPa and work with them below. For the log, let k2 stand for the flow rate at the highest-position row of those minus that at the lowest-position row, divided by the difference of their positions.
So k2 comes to -1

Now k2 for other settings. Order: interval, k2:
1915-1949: 1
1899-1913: 16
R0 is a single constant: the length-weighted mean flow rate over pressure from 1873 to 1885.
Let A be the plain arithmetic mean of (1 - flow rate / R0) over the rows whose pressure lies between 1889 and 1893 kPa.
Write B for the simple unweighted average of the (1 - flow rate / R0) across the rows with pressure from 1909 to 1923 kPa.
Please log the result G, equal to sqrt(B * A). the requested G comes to 0.15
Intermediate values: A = 0.31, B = 0.07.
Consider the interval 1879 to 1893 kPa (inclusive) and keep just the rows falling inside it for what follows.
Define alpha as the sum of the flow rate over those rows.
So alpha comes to 2772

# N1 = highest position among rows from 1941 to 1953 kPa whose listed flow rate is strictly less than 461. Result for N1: 1952 kPa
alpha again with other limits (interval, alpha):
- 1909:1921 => 2521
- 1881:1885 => 875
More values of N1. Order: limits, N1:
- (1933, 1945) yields 1944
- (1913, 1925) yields 1922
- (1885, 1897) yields 1896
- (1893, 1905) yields 1904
